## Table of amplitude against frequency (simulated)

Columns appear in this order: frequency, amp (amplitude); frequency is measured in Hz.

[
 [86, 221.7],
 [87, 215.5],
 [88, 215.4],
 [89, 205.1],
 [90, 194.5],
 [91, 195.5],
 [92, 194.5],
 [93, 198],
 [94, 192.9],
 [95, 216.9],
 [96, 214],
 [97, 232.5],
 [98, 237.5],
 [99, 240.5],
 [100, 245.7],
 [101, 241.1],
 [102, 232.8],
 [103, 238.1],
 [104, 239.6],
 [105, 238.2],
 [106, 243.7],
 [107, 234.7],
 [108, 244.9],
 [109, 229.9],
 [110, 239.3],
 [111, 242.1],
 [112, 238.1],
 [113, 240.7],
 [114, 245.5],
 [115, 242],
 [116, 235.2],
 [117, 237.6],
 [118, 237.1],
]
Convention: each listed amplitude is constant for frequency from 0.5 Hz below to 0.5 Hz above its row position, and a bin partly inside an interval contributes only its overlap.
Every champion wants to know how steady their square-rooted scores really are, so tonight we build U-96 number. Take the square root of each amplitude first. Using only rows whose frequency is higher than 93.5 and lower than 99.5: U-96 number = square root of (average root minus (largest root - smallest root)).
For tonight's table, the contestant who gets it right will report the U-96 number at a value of 3.64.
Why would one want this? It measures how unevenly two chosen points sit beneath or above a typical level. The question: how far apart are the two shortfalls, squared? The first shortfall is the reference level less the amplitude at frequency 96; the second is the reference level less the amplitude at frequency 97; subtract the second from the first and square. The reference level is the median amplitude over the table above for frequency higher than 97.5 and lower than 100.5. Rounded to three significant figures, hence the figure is 342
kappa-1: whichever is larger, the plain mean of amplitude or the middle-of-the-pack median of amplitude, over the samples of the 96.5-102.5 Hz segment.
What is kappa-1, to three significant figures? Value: 239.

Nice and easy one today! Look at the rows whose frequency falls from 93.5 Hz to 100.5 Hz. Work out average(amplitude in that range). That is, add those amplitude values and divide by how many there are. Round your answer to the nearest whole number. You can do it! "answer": 226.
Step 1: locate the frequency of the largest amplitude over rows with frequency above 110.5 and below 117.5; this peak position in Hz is 114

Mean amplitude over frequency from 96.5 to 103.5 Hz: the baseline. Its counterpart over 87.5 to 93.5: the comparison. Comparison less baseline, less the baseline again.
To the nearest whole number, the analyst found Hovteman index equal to -276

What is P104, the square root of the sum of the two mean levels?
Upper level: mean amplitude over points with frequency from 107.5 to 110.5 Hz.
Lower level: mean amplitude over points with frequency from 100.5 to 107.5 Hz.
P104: 21.8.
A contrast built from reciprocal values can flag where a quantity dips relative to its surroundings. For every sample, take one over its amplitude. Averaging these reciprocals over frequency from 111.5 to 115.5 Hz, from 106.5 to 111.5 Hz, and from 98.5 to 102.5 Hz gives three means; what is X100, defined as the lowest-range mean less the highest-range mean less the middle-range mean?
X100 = -0.0042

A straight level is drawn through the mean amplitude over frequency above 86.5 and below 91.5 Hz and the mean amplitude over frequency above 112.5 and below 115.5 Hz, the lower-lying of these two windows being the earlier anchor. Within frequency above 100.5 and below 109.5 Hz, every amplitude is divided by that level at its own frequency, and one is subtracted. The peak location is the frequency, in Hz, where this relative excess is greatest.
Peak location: 101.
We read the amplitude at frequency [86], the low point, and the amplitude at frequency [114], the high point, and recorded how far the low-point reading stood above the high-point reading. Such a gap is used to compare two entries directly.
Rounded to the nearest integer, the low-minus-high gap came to -24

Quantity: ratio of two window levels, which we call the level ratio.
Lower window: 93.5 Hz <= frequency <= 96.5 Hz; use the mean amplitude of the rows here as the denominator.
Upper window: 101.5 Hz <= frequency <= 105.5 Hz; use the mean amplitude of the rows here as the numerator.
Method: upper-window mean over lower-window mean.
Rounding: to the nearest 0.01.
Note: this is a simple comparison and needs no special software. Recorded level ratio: 1.14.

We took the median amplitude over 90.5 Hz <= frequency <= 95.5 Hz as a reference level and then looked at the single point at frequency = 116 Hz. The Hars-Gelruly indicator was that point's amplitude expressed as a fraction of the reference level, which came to 1.20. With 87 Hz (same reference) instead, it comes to 1.10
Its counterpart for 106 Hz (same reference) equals 1.25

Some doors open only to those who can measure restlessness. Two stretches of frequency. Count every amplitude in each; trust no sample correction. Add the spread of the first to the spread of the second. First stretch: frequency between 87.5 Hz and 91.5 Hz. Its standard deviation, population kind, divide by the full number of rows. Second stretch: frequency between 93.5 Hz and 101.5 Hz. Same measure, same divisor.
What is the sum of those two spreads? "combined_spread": 25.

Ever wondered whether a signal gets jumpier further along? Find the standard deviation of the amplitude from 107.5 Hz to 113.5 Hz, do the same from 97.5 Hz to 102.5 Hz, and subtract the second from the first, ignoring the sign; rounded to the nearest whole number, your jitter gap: 0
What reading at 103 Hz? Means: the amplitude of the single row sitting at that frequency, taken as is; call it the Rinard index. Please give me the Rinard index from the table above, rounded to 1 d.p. 238.1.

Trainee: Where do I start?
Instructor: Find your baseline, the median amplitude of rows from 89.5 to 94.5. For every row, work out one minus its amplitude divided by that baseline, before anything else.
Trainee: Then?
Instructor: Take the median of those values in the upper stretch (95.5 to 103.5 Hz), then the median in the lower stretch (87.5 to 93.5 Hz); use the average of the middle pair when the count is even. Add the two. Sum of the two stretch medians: -0.23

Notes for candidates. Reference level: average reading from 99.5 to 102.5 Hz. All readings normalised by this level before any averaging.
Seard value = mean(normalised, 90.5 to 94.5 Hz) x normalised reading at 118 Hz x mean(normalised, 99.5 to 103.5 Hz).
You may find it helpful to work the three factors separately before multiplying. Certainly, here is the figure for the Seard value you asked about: 0.803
